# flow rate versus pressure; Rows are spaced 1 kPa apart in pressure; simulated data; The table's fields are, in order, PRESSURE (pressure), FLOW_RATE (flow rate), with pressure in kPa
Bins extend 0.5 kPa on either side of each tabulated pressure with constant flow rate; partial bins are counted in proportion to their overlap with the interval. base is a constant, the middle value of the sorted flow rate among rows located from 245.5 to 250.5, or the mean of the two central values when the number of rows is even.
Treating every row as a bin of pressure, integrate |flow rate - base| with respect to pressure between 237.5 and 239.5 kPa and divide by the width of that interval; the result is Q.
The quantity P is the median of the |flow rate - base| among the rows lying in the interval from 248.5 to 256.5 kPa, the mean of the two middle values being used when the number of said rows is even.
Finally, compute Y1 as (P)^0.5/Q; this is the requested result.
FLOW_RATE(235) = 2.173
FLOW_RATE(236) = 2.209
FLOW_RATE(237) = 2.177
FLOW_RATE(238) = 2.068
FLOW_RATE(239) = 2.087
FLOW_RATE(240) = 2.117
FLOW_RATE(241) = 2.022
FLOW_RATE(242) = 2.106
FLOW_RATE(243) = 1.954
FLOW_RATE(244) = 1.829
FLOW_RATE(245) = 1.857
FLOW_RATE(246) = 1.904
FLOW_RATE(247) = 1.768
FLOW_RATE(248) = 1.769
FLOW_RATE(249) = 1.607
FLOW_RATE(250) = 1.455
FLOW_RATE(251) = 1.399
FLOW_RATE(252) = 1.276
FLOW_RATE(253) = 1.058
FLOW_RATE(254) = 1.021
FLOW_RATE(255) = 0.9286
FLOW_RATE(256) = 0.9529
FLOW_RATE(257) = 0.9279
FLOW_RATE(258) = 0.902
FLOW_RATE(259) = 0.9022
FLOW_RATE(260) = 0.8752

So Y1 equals 2.5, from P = 0.6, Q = 0.31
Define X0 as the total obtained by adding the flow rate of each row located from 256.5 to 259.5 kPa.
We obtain 2.7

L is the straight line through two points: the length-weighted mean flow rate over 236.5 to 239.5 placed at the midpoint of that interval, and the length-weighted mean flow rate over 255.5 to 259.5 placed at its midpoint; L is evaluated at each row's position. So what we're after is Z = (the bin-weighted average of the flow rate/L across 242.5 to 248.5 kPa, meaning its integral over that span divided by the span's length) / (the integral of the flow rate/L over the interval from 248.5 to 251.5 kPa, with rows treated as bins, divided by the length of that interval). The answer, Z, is 1.04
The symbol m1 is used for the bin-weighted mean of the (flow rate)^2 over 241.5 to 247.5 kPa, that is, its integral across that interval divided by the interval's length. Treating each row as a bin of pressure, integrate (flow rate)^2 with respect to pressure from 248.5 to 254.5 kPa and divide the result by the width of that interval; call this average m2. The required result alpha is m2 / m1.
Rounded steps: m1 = 3.6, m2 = 2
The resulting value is 0.5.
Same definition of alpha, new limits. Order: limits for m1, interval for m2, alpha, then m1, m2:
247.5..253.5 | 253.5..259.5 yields 0.4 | 2.1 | 1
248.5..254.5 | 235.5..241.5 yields 2.6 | 1.7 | 4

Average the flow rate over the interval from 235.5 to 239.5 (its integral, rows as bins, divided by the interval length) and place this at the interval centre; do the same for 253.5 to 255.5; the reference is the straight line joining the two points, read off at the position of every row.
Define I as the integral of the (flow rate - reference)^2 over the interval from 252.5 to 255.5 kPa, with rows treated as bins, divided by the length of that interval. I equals 0.00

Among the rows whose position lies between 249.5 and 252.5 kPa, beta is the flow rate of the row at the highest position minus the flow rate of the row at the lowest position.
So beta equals -0.18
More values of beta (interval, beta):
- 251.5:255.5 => -0.35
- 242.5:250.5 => -0.50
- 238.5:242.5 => 0.02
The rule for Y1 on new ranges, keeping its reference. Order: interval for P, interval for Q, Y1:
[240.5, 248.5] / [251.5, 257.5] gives 0.5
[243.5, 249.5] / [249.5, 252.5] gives 0.7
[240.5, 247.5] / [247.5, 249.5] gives 4.6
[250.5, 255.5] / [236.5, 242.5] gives 2.6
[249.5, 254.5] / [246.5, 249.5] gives 13.0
